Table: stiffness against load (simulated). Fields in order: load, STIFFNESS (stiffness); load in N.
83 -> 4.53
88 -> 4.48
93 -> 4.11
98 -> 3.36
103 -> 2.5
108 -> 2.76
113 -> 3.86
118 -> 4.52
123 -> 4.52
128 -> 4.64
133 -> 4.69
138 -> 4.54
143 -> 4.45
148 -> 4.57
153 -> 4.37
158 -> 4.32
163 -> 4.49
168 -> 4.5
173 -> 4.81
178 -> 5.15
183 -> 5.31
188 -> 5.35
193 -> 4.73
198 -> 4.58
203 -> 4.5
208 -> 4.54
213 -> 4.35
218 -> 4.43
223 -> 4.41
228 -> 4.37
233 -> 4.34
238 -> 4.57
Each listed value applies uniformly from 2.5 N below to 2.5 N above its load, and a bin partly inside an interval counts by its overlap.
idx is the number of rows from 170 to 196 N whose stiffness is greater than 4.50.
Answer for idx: 5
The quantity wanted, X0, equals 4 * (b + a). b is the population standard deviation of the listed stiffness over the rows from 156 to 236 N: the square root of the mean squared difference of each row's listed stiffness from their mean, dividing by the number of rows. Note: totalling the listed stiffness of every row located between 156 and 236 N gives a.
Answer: 298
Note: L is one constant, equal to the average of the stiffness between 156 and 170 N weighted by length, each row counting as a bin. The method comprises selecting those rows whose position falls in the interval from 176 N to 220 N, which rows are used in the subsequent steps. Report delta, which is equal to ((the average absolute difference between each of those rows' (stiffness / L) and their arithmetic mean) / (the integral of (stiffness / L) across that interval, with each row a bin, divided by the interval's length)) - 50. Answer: -49.9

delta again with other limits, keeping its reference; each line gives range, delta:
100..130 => -49.8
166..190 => -49.9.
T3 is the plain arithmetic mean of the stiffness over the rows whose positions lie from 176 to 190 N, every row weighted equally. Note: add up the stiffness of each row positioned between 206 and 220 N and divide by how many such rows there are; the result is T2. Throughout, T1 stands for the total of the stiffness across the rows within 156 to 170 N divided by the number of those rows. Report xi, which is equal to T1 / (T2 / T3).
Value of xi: 5.3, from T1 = 4.44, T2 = 4.4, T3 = 5.3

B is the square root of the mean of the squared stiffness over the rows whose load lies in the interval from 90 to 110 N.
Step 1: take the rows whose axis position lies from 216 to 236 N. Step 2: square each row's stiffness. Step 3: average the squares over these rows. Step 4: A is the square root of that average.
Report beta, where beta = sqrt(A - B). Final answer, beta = 1.1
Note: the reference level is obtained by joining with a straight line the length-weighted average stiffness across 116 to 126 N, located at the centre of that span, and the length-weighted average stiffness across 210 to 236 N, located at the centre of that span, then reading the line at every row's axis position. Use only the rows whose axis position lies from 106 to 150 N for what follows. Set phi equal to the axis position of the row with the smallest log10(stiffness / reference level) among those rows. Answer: 108 N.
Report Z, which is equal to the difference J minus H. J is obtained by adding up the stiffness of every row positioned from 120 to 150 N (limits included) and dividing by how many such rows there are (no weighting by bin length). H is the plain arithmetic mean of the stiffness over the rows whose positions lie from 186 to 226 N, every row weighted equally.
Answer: 0.0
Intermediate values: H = 4.6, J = 4.57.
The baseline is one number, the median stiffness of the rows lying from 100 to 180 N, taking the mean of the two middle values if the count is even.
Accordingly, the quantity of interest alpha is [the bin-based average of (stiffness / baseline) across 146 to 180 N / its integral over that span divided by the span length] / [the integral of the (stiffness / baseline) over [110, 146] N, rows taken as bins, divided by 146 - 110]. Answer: 1.04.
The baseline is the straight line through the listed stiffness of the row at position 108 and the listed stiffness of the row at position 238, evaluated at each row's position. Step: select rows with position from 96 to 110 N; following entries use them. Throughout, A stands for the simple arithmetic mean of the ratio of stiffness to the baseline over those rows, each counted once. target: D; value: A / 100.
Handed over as 0.0107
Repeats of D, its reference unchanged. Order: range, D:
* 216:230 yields 0.0101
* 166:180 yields 0.0131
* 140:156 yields 0.0135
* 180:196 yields 0.0133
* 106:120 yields 0.0131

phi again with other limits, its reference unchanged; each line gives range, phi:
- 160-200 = 163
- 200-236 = 213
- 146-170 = 158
